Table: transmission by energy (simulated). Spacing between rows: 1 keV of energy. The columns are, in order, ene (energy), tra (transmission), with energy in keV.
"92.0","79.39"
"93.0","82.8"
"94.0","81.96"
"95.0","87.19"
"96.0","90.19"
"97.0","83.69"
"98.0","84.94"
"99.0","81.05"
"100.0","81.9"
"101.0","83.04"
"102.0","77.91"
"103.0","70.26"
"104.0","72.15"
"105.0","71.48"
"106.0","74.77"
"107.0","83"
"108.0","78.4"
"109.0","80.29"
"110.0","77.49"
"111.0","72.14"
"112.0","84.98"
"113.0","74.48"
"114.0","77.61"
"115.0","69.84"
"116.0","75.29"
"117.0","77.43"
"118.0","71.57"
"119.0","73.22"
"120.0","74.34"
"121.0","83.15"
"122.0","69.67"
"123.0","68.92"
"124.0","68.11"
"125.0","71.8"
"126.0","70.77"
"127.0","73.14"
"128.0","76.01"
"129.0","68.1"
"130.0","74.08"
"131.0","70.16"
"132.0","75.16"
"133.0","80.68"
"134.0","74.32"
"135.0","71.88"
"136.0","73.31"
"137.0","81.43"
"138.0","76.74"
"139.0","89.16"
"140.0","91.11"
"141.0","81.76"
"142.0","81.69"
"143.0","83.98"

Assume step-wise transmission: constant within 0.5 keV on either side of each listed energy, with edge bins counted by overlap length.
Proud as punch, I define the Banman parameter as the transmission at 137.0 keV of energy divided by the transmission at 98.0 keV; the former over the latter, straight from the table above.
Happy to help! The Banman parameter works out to 0.96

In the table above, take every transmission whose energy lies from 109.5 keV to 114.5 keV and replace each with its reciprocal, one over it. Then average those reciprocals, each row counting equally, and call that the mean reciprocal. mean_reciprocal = 0.0130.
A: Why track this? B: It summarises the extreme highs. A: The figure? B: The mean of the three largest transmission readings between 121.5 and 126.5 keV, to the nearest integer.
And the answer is 71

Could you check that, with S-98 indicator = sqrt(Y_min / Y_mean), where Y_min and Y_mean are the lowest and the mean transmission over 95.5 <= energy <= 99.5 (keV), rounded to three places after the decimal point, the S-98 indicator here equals 0.977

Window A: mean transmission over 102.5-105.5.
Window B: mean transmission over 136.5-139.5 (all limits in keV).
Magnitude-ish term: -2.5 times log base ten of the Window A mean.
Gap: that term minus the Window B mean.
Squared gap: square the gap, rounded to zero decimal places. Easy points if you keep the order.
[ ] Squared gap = 7582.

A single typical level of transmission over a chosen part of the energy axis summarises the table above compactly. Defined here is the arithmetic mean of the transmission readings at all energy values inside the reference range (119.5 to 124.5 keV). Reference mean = 73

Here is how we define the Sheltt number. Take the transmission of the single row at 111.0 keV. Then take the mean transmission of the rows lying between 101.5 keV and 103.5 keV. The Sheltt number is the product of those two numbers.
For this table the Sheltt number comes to 5344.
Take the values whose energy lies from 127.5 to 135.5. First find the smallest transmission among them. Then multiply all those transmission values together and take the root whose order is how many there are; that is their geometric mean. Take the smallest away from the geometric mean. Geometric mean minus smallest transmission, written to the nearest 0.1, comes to 5.6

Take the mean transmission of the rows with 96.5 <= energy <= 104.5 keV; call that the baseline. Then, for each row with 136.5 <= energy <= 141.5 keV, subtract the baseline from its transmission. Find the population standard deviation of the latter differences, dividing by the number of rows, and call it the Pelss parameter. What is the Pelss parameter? 5.3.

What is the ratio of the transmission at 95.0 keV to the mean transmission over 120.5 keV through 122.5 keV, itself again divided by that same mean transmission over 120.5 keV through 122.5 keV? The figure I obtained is 0.0149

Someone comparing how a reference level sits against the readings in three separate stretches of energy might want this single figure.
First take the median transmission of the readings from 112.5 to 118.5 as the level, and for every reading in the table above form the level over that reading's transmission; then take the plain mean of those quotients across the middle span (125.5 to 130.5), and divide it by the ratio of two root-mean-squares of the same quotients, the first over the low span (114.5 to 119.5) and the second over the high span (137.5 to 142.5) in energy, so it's 0.91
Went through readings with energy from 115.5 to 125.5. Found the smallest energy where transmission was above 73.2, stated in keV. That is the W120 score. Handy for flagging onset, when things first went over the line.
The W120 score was 116.0 keV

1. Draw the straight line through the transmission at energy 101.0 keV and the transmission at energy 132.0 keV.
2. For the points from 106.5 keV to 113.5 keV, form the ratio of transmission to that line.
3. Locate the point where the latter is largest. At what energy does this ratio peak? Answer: 112.0 keV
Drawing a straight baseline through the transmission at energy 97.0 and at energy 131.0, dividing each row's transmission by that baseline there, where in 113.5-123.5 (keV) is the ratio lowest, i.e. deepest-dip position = 115.0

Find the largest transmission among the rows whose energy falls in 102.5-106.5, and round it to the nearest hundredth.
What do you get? 74.77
